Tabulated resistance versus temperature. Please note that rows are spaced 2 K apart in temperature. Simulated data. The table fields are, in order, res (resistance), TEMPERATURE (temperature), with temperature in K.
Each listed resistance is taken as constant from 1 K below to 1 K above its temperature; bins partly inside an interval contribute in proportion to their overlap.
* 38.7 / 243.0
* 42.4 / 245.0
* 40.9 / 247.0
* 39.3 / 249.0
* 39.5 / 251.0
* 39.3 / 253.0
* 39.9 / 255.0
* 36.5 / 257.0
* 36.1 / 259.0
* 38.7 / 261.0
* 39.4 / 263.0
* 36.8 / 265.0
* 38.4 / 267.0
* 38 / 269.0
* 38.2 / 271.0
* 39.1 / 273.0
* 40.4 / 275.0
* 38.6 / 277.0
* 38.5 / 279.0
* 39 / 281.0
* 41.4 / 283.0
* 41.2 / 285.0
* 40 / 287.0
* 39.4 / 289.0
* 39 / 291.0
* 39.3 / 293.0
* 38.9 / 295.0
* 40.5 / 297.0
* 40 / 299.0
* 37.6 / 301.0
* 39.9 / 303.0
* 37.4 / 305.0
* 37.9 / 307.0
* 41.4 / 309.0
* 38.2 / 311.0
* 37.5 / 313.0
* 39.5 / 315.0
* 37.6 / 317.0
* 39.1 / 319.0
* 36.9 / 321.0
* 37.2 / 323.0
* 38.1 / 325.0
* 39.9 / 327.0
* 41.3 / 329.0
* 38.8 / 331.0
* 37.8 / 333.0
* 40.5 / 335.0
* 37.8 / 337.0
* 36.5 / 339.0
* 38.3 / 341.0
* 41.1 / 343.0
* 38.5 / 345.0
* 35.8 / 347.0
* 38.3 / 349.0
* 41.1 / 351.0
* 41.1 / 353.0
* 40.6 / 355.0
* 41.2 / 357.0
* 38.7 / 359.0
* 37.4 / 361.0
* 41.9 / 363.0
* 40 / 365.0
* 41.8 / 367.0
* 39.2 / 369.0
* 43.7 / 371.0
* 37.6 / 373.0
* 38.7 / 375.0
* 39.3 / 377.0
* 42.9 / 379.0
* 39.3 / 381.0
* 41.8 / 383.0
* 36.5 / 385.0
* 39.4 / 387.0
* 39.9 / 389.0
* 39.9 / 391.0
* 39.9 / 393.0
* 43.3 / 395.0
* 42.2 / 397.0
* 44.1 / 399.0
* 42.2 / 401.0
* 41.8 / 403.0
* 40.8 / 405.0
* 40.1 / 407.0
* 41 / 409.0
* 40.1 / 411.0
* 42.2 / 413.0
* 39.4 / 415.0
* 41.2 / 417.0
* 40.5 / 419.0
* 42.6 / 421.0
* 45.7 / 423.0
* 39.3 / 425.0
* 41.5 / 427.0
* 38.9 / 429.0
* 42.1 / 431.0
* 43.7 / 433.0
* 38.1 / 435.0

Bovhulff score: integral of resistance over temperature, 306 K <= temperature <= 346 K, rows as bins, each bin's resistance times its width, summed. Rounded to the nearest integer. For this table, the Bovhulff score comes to 1548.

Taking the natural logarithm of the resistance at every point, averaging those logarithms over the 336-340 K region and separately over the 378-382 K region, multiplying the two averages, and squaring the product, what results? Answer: 180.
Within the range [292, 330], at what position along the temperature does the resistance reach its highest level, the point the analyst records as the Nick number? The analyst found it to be 309.0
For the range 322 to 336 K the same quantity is 329.0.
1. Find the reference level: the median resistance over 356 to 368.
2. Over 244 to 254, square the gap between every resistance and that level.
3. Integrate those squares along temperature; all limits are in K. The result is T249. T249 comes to 16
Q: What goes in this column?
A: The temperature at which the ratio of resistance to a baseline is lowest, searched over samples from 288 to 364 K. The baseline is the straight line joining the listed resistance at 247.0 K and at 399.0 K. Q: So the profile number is 347.0 K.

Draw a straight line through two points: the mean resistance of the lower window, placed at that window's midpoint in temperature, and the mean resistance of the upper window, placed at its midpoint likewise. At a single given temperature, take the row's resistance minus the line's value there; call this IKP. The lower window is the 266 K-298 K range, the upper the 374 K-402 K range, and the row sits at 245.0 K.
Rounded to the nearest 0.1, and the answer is 3.5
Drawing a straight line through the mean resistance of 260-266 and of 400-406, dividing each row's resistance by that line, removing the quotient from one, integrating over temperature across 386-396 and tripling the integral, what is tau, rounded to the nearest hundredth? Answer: 0.61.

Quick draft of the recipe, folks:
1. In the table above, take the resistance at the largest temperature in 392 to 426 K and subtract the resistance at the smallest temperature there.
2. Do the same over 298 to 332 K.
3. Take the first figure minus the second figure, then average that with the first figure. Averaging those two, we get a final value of 0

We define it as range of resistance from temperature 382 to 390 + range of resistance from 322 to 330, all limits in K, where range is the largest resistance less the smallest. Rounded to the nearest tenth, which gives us 9.4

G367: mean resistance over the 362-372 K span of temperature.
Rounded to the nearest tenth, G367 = 41.3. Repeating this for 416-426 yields 41.9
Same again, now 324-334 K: 39.2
